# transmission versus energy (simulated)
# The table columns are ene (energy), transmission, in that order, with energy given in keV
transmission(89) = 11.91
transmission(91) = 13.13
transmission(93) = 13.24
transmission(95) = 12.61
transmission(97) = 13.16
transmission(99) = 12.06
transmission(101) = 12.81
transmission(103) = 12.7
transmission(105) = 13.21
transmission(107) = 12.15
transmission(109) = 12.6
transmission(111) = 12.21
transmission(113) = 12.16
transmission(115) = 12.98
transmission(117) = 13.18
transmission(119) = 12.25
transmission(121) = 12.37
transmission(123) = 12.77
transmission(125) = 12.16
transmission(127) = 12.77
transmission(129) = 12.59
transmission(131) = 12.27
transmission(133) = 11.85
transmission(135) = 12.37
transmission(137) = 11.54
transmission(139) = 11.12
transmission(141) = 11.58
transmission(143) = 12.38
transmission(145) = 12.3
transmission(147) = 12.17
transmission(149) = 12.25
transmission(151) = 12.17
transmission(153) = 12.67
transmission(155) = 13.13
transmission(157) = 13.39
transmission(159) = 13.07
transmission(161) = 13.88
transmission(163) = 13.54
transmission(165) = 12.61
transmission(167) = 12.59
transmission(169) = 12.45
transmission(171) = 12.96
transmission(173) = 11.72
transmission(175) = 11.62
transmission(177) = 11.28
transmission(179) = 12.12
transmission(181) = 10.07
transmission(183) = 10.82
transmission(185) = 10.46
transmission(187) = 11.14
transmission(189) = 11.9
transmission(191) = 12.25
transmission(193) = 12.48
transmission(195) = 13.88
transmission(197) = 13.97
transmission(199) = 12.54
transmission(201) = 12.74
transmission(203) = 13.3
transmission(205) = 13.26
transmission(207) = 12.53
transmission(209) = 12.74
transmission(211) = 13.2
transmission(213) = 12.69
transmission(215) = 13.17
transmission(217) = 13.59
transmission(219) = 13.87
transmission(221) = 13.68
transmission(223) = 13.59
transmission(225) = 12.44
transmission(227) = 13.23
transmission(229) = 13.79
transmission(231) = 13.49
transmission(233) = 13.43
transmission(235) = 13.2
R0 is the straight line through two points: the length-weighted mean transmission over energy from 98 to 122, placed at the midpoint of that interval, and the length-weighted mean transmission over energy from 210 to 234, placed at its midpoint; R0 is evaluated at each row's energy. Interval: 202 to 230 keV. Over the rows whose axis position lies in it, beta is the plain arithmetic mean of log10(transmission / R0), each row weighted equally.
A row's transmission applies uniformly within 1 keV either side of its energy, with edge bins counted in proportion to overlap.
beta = -0.003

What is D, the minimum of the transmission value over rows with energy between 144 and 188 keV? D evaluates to 10.07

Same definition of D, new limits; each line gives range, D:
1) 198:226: 12.44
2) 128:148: 11.12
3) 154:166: 12.61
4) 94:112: 12.06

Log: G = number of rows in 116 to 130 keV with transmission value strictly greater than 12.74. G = 3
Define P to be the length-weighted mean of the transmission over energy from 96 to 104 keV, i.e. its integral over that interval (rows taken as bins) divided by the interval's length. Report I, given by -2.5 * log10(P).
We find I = -2.76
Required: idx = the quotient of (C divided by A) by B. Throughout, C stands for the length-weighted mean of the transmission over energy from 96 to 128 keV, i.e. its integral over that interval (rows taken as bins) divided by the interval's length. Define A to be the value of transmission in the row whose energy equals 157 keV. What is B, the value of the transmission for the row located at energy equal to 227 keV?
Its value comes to 0.071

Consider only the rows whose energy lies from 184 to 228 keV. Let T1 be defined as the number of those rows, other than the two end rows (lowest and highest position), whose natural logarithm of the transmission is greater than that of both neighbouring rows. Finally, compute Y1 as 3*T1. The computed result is 12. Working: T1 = 4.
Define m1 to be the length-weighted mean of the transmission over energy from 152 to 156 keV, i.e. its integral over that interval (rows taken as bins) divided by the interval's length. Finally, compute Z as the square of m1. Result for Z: 166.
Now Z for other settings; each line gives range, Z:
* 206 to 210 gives 160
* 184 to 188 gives 117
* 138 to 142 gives 129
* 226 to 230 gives 183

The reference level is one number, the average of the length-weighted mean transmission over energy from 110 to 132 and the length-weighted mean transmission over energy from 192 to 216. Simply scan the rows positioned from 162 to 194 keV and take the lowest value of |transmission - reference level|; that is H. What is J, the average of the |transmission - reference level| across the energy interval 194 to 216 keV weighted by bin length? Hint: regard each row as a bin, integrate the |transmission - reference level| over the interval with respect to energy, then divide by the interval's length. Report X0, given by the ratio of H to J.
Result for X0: 0.39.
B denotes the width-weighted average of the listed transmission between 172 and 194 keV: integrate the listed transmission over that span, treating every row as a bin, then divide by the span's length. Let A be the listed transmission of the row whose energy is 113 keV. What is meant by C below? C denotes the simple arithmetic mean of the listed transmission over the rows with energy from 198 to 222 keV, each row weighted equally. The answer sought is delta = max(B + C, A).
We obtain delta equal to 24.6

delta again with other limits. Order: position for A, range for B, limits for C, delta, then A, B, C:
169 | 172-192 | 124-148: 23.4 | 12.45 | 11.3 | 12.1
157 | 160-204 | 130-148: 24.2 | 13.39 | 12.3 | 12.0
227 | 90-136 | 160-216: 25.0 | 13.23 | 12.6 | 12.4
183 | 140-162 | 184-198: 24.9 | 10.82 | 12.6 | 12.3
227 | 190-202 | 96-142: 25.4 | 13.23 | 13.0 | 12.4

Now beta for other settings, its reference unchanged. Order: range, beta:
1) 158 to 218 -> -0.023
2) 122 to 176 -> -0.014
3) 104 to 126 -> -0.002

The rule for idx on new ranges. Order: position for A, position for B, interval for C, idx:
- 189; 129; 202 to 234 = 0.088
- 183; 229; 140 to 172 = 0.085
